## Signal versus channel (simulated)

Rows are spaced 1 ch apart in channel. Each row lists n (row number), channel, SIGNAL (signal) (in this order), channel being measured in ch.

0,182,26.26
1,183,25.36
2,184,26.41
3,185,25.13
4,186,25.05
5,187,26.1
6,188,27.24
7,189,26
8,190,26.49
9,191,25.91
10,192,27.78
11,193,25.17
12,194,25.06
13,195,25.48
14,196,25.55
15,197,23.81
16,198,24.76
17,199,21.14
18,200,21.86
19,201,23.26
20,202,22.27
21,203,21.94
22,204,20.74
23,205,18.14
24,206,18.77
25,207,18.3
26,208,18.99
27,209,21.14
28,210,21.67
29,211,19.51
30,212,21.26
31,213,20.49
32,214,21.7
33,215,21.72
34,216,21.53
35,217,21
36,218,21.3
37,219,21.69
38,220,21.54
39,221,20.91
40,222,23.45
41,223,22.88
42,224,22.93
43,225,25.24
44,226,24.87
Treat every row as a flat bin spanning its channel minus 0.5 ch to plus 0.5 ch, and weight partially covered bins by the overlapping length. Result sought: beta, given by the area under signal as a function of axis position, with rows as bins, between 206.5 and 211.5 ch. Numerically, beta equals 100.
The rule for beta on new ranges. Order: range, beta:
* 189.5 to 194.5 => 130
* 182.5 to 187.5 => 128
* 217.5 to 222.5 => 109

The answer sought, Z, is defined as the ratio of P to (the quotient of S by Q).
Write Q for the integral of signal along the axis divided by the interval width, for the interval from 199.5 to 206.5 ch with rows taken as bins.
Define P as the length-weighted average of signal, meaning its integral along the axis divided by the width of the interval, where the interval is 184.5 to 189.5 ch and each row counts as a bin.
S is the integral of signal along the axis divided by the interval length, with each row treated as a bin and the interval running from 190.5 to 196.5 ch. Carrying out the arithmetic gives 21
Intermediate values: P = 25.9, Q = 21.0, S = 25.8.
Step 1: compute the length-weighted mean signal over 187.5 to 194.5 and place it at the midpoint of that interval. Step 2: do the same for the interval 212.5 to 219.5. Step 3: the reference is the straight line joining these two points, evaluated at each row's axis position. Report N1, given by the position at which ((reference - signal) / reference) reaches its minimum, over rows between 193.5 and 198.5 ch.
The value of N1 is 196 ch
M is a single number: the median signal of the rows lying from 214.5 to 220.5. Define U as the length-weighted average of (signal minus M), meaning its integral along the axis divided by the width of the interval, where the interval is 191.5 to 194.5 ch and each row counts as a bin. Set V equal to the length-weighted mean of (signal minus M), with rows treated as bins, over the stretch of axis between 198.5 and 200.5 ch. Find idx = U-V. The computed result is 4.5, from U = 4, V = 0.0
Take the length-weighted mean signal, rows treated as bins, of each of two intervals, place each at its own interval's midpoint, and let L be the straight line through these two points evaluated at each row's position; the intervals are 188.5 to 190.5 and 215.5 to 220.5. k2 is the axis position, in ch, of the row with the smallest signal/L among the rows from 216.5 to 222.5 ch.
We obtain 217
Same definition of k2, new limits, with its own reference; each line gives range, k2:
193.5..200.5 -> 199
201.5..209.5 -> 205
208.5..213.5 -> 211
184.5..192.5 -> 185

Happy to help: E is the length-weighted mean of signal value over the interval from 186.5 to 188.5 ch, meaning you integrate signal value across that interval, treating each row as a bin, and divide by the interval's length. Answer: 26.7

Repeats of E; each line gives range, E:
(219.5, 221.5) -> 21.2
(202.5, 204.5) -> 21.3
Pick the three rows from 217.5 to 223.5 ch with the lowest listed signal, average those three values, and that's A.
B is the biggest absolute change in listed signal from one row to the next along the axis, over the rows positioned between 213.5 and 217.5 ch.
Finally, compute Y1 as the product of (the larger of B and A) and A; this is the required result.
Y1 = 452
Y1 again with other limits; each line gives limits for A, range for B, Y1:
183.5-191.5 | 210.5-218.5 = 643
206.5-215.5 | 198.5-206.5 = 358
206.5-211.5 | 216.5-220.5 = 358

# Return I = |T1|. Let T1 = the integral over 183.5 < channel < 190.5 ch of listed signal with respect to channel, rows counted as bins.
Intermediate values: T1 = 182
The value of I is 182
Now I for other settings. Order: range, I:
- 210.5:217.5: 147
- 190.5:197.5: 179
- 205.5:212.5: 140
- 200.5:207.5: 143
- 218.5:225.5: 159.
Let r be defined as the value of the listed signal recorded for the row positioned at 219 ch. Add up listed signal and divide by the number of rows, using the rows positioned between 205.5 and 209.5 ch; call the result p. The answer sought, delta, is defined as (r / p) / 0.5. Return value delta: 2.2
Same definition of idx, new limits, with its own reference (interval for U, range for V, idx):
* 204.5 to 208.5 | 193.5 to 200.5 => -5.4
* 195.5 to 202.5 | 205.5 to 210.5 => 3.5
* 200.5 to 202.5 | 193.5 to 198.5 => -2.2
